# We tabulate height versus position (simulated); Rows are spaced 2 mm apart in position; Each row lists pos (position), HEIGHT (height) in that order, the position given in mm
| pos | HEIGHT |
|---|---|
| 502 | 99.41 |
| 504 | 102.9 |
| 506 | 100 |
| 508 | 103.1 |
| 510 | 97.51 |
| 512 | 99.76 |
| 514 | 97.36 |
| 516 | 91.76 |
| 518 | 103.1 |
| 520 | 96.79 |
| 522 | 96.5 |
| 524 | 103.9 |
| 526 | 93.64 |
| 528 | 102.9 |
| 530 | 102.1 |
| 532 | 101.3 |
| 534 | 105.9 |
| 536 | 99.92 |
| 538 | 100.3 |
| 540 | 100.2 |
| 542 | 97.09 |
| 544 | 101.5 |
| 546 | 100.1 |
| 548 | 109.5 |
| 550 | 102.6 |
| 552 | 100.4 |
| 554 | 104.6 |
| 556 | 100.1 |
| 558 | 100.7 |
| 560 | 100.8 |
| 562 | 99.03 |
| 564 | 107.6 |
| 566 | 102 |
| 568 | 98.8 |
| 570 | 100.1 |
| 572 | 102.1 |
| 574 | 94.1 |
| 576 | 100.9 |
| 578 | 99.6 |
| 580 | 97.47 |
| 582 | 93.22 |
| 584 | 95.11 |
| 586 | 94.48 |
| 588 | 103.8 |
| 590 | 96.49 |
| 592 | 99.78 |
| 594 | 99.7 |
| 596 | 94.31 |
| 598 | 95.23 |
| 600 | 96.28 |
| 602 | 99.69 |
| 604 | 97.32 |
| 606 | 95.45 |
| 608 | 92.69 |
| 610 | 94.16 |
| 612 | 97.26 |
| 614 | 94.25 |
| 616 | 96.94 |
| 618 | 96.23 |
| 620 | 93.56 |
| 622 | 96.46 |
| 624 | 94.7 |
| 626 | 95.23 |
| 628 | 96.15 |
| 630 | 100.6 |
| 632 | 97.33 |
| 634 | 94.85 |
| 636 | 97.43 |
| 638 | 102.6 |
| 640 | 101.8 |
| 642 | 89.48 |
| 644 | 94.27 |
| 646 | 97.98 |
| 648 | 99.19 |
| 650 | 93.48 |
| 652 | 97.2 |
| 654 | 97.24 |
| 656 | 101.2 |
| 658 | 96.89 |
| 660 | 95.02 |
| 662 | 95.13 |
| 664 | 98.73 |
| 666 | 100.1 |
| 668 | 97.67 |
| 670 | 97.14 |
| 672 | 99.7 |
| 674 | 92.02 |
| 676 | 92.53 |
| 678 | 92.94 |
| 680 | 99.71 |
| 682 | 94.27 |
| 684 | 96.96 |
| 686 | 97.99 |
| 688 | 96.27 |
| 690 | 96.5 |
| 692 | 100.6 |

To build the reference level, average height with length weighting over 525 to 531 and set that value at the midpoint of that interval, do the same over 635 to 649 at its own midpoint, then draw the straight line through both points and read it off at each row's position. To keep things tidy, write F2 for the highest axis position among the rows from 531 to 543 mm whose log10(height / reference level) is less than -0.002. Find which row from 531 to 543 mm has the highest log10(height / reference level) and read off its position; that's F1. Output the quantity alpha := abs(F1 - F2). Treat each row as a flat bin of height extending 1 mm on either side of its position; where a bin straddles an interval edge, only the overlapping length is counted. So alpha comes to 8 mm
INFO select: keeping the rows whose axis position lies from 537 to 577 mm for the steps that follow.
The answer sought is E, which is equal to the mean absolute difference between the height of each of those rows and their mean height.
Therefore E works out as 2.2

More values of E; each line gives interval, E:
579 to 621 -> 2.0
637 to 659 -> 2.9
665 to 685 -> 2.7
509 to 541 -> 3.0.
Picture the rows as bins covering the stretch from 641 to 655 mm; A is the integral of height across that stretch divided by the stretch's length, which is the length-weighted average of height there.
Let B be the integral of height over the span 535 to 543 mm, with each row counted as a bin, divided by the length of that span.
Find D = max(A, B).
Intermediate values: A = 95.5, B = 99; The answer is 99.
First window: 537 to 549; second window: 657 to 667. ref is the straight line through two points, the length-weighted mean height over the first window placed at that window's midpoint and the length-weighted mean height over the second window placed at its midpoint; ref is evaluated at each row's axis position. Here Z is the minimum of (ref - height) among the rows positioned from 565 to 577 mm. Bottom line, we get -1.7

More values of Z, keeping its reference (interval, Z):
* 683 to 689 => -1.7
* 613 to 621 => 1.9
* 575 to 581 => -0.6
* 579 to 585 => 2.6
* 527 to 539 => -4.1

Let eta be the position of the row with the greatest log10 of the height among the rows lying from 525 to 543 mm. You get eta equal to 534 mm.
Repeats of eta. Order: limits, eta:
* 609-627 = 612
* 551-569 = 564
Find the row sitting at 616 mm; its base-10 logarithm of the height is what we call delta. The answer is 1.987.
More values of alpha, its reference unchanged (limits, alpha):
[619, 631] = 2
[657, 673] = 4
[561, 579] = 10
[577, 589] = 2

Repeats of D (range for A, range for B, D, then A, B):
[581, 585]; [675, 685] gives 95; 94.2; 95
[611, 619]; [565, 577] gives 100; 96.2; 100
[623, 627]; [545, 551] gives 104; 95.0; 104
